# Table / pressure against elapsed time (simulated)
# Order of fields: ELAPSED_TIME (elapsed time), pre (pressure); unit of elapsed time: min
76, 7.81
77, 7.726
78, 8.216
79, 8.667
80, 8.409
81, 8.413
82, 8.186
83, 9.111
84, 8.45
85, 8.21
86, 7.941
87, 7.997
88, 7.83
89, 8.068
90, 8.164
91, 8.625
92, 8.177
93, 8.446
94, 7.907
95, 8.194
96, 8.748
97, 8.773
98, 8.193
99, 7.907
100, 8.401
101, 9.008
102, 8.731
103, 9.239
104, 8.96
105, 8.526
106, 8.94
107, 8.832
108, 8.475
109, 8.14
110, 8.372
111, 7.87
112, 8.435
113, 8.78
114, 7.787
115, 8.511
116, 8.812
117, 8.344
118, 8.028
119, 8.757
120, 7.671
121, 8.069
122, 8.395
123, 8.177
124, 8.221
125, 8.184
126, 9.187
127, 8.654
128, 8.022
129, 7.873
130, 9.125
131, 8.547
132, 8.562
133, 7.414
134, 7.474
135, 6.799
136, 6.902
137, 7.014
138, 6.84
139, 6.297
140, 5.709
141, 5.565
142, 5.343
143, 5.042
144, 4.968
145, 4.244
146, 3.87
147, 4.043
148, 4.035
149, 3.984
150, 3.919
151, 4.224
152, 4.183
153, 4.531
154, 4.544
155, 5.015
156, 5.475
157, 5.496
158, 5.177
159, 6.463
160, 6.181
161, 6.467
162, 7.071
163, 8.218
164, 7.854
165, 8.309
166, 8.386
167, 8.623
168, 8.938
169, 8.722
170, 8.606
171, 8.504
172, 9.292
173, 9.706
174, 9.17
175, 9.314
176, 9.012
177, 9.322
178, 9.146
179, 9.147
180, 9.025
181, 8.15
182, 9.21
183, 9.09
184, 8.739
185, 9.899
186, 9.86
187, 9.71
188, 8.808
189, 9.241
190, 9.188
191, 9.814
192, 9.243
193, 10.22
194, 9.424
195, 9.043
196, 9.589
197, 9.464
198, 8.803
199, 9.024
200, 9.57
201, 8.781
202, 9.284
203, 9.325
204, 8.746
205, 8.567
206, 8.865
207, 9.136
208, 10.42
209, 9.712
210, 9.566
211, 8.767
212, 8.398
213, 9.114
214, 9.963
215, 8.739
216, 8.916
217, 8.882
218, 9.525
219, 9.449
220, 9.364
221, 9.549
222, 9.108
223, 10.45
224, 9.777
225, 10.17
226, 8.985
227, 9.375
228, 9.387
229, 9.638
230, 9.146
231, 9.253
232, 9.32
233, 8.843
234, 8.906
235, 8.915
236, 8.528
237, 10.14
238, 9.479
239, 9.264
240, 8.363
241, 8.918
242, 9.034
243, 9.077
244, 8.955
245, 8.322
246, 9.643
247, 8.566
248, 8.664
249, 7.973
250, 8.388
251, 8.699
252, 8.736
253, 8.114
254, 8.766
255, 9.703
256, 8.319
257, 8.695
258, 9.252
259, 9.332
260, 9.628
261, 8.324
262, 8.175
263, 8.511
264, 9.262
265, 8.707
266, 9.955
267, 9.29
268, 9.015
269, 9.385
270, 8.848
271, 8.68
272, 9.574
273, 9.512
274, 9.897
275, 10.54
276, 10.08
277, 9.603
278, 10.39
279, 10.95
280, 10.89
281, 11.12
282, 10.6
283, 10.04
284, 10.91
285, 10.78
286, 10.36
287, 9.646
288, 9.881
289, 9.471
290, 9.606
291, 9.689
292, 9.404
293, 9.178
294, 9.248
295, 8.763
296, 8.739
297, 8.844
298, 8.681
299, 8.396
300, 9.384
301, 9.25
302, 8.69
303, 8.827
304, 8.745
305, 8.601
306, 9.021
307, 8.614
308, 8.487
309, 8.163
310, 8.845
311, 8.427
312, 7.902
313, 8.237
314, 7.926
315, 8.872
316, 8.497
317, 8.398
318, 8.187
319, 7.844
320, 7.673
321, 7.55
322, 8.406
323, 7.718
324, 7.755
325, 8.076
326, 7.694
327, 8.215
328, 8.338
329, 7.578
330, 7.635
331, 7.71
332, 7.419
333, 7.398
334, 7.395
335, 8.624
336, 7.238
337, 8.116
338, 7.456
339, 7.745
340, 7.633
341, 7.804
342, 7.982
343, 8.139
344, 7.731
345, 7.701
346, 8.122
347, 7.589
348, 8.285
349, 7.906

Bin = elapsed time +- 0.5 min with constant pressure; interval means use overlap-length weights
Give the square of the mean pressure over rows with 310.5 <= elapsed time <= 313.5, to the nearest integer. 67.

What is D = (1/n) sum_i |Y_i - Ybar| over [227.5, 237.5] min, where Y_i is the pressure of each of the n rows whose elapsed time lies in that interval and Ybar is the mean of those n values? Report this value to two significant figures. 0.34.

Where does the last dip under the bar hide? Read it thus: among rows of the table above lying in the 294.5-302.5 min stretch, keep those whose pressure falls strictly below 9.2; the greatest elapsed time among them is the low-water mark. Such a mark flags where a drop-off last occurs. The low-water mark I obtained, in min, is 302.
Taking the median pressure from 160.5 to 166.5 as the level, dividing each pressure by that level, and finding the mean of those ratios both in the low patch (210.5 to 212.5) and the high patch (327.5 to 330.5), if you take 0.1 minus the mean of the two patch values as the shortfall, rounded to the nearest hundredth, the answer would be -0.92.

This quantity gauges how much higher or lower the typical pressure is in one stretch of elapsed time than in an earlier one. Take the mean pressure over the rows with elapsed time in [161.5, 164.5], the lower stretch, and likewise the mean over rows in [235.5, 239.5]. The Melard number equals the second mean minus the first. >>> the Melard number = 1.6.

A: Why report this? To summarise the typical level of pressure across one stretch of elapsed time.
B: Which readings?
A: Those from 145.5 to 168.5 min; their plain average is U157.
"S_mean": 5.9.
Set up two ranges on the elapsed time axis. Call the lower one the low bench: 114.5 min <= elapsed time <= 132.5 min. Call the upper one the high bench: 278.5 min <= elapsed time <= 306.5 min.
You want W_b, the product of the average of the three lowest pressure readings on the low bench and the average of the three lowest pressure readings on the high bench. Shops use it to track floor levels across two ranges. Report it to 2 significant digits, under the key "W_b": 67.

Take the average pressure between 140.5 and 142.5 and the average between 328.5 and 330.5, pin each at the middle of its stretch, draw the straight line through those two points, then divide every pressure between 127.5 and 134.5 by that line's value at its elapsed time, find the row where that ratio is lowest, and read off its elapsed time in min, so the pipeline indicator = 133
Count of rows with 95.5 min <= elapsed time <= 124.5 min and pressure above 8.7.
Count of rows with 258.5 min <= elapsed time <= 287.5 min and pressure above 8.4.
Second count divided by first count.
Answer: 2.5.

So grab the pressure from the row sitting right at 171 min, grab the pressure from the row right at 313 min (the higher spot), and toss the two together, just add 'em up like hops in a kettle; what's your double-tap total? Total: 16.7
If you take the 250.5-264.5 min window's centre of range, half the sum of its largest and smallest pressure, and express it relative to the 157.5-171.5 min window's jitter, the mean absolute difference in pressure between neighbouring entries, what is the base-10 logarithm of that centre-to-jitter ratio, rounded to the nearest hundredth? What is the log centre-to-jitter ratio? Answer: 1.32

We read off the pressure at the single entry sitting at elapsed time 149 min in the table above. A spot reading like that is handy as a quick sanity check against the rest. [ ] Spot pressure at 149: 3.984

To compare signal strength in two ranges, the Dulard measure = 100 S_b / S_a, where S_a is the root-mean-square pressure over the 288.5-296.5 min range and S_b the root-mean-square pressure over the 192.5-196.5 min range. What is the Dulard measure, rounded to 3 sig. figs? 103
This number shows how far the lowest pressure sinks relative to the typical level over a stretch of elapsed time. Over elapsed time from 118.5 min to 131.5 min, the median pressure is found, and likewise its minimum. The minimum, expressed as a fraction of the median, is 0.933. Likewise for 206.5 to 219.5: 0.919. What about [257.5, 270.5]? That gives 0.884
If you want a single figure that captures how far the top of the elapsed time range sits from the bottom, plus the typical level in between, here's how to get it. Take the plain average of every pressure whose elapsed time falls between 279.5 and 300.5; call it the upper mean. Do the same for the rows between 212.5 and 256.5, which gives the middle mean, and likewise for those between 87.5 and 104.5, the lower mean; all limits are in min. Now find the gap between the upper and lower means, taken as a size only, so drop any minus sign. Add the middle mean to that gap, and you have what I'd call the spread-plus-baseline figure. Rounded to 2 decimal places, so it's 10.36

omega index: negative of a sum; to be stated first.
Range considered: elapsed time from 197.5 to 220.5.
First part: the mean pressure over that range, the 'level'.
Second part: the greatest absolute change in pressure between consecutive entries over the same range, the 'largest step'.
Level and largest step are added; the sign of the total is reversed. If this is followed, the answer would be -10.5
